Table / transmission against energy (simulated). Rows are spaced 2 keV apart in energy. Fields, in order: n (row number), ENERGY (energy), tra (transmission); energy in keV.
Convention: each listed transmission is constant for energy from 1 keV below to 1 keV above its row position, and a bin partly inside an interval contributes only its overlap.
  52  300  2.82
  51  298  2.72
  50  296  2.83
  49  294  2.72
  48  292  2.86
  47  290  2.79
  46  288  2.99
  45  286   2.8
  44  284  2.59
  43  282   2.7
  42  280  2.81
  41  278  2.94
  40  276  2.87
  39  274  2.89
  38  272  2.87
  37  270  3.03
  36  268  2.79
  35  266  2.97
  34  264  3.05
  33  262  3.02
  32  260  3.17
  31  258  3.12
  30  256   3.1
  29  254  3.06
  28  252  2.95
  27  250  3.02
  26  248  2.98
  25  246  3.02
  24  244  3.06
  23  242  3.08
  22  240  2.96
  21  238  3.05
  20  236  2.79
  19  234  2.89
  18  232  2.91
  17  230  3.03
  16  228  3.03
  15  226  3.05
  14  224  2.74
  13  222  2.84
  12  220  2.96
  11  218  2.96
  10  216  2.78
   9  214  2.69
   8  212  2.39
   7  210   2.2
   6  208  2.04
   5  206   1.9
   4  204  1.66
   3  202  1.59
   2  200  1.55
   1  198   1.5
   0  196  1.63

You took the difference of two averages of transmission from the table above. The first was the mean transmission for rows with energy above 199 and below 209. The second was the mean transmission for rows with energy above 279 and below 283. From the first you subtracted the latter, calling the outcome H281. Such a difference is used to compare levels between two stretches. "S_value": -1.0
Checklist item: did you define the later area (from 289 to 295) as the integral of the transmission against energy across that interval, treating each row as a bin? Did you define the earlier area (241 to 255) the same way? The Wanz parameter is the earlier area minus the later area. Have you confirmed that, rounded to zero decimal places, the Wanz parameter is 26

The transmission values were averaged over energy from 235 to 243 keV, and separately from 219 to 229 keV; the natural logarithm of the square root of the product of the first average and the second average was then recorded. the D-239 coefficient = 1.08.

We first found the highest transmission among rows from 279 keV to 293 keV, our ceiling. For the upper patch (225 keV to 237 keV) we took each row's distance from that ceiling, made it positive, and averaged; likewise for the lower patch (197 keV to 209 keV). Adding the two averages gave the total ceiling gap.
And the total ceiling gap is 1.4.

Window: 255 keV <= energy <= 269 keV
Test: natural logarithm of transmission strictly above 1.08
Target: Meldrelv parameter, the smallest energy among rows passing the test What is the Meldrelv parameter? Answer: 256 keV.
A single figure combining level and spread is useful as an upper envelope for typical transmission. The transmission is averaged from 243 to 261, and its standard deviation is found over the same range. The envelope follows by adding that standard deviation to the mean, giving 3.1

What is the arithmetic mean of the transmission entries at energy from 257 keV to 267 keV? 3.07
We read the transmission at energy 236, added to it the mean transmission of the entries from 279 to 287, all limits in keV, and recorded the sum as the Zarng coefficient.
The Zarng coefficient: 5.5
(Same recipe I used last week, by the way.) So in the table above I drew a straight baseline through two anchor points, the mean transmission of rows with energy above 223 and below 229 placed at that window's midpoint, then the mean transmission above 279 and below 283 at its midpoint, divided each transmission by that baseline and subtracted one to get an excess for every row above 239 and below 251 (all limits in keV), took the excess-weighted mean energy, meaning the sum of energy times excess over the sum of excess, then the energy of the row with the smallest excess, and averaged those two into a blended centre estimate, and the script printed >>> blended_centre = 242.6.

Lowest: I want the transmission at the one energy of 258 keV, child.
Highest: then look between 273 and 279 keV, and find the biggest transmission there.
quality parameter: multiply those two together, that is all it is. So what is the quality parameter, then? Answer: 9.2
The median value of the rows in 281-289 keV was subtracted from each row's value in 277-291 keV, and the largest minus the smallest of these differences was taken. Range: 0.40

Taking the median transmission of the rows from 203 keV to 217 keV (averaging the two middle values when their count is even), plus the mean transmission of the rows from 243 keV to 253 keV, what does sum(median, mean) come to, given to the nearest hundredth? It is 5.21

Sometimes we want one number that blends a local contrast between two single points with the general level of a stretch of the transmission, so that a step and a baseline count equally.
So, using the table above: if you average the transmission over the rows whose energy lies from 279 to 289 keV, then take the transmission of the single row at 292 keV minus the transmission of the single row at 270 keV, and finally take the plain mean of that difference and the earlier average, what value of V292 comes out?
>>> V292 1.30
